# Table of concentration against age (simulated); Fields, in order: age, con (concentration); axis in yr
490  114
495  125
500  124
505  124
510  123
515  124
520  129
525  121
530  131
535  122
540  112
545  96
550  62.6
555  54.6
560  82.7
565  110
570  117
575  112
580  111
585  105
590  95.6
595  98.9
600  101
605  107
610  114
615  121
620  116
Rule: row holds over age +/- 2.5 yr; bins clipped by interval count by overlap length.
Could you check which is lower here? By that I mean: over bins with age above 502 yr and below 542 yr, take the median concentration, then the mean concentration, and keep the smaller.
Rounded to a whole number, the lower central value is 123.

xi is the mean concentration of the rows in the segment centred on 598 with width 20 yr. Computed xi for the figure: 101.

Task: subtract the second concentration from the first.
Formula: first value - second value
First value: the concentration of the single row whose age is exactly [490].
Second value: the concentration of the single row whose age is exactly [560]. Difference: 31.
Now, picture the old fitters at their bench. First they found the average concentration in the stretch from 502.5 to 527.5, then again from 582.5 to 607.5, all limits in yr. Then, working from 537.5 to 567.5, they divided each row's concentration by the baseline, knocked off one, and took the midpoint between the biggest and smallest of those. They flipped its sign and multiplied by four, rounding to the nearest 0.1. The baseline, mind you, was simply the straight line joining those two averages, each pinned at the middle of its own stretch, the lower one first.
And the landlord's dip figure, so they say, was 1.0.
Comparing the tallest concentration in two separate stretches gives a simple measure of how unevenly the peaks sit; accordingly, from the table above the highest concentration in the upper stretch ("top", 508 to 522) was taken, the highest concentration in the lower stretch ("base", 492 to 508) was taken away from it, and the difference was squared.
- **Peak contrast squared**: 16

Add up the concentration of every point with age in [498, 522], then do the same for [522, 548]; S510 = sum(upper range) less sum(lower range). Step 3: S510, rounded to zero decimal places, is -42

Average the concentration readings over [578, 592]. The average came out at 104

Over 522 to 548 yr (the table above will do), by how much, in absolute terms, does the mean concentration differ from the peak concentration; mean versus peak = 15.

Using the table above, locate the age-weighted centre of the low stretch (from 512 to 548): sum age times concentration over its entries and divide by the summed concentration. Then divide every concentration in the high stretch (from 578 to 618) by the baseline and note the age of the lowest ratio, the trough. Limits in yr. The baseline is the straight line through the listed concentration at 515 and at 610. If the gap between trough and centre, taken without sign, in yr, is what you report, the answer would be 60.7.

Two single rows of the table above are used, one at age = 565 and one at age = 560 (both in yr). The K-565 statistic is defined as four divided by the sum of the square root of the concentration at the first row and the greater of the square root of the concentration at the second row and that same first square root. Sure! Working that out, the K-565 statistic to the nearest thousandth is 0.191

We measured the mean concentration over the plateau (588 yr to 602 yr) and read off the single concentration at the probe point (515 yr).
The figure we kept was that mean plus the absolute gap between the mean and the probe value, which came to 124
